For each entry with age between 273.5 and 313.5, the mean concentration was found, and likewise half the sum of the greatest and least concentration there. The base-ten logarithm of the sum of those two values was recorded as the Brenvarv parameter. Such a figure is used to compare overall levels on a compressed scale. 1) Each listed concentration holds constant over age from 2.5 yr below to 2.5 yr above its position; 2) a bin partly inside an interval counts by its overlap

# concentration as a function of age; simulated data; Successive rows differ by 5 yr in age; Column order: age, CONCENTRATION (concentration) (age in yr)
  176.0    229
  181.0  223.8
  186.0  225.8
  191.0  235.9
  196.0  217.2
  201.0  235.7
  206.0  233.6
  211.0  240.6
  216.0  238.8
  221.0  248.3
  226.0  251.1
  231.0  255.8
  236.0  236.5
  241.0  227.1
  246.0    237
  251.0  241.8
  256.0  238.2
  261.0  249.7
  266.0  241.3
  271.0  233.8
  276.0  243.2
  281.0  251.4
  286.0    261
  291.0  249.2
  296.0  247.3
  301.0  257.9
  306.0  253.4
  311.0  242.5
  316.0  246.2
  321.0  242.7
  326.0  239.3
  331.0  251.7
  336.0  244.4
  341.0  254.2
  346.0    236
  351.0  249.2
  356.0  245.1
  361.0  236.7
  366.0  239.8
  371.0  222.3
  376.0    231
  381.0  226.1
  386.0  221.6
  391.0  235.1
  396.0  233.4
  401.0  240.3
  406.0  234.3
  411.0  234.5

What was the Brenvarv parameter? 2.701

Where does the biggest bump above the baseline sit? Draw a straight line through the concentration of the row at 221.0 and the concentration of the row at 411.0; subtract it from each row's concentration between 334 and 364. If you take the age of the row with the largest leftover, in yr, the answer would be 341.0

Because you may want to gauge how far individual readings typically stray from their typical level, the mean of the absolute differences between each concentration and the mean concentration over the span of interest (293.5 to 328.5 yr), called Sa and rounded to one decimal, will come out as 5.0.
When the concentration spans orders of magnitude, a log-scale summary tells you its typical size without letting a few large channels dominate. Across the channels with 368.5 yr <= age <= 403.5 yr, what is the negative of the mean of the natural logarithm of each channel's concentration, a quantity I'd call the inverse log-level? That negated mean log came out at -5.438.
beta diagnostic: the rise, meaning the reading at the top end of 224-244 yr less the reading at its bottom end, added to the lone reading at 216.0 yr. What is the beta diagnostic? 215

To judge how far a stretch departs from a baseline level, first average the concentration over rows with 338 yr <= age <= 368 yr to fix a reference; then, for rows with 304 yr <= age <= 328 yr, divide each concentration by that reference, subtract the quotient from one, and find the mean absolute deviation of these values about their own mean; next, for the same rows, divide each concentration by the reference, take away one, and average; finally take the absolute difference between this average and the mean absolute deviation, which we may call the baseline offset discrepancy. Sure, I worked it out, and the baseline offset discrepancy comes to 0.01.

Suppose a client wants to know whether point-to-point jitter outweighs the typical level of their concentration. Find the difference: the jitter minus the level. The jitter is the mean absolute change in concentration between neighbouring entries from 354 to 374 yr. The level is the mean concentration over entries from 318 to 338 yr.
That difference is -235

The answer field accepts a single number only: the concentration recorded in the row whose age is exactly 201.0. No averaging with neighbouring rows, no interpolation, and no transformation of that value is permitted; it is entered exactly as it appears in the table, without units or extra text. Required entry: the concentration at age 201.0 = 235.7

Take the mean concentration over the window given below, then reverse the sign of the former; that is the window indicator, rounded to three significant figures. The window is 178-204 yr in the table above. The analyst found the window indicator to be -228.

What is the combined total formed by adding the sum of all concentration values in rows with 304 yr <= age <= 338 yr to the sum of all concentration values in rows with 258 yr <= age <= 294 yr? 3450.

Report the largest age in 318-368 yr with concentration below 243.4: 366.0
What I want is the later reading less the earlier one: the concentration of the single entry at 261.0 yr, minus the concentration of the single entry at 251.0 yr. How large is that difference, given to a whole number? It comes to 8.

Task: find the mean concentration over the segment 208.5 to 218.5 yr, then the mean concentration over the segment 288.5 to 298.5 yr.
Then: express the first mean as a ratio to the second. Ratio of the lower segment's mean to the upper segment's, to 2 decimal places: 0.97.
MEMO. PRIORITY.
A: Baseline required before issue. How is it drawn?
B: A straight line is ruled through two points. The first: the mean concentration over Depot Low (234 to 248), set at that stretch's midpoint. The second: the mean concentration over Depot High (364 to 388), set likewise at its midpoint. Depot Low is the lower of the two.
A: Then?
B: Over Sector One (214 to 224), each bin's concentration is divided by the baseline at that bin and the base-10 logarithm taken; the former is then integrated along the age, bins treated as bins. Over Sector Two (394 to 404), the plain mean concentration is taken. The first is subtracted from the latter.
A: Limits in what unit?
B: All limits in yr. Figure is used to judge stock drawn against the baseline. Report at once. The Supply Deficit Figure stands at 237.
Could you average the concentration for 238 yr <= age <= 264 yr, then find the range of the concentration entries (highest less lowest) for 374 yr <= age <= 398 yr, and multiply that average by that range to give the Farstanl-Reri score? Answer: 3223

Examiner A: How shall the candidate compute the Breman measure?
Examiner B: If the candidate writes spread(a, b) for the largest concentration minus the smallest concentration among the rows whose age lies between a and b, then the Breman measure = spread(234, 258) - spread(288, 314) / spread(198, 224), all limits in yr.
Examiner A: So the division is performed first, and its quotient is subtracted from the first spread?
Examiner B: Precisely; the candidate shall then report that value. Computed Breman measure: 14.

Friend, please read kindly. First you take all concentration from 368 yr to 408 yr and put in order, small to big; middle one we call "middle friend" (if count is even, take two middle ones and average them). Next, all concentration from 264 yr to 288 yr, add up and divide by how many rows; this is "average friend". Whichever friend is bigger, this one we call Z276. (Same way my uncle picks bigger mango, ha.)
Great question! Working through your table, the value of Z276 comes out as 246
